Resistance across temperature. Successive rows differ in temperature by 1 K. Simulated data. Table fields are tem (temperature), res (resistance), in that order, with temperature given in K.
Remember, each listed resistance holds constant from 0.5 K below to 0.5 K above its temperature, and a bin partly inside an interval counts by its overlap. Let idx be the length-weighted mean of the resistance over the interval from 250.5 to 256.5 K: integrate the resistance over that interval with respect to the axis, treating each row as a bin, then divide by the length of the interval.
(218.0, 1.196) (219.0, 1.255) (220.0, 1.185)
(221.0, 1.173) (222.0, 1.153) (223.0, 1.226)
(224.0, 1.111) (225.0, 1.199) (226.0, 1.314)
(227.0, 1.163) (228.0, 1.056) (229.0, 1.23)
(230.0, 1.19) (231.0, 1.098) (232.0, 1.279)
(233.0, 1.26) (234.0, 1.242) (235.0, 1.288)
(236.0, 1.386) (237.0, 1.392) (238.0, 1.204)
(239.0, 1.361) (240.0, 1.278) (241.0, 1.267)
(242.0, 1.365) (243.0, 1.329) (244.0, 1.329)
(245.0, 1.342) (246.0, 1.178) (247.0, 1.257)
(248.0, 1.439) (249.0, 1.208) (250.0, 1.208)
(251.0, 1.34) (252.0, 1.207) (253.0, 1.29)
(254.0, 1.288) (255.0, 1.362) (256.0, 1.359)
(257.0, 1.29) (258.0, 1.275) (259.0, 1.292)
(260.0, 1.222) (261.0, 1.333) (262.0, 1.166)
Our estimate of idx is 1.31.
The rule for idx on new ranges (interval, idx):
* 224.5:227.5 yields 1.23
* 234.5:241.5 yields 1.31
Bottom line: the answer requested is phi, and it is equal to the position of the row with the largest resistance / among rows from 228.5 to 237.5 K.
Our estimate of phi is 237.0 K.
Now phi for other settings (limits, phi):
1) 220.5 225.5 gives 223.0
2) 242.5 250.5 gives 248.0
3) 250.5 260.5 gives 255.0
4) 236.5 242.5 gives 237.0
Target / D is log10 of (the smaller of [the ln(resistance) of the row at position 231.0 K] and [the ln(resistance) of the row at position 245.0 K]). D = -1.03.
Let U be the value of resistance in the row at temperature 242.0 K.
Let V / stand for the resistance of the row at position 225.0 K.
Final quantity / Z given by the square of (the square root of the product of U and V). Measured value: 1.64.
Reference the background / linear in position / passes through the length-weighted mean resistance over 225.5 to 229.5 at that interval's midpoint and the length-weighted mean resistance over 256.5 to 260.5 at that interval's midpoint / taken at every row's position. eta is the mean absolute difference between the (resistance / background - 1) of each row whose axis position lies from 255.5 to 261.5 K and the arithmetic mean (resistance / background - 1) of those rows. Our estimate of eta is 0.027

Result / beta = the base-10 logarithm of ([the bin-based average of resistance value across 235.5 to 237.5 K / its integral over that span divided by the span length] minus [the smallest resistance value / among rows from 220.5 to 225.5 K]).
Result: -0.6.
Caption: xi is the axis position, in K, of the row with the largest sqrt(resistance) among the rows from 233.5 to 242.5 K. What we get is 237.0 K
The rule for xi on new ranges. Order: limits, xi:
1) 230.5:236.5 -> 236.0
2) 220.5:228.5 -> 226.0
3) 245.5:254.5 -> 248.0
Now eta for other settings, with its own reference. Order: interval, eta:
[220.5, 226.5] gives 0.040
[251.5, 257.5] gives 0.031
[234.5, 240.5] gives 0.051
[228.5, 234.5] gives 0.039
